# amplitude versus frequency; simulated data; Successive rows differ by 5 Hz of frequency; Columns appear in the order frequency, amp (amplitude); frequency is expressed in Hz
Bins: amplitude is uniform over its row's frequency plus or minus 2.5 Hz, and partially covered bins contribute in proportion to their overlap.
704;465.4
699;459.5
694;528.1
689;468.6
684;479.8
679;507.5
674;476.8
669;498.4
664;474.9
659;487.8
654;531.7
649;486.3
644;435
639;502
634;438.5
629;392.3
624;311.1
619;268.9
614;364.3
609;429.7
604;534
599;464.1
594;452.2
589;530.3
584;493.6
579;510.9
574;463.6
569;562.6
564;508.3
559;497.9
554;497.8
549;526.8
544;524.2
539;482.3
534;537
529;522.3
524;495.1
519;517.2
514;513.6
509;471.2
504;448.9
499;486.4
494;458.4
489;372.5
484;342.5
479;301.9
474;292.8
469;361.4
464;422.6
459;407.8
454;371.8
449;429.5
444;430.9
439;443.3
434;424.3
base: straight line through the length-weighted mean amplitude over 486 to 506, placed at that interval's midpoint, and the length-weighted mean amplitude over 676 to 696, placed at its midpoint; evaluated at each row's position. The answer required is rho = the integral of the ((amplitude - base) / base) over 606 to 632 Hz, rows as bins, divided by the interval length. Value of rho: -0.245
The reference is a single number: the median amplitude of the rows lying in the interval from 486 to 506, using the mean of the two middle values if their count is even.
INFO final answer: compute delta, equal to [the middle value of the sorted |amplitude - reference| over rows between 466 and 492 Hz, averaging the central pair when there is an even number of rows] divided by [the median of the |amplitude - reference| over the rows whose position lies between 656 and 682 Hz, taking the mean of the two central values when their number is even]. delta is 3.3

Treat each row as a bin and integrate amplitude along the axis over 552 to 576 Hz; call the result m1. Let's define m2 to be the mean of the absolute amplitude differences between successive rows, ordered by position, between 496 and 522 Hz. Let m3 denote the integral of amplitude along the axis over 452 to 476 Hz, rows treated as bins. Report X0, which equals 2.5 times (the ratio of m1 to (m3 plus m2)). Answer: 3.4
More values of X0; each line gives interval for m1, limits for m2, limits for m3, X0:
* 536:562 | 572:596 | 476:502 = 3.2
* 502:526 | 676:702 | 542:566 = 2.4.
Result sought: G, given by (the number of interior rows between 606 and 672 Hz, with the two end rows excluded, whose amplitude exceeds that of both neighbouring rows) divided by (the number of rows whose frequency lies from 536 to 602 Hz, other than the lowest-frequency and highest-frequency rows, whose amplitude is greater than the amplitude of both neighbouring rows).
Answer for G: 0.5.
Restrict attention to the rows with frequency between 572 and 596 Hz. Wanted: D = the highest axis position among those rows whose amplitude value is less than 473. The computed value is 594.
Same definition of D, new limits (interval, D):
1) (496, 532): 509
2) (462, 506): 504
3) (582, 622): 619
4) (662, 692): 689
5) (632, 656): 644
